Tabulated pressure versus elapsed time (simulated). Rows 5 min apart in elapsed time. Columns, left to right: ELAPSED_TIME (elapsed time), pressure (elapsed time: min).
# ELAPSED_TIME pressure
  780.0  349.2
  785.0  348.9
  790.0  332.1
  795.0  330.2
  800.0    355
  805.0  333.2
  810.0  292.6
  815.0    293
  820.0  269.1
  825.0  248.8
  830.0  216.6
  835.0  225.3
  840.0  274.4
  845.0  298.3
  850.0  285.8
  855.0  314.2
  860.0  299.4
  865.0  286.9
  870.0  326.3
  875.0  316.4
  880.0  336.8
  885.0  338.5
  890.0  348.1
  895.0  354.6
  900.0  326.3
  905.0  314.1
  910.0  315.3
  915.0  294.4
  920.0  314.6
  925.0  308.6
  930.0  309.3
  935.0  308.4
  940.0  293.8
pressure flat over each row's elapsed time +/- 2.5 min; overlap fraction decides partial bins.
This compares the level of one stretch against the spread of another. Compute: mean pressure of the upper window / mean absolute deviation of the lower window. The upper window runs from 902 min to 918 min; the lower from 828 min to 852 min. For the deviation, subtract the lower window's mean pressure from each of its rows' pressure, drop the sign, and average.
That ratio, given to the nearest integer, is 10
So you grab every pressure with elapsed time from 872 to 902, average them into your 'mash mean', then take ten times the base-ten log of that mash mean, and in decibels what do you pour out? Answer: 25.27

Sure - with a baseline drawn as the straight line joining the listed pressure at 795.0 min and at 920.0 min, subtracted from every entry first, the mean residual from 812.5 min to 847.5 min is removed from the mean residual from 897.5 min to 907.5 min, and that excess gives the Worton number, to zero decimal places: 68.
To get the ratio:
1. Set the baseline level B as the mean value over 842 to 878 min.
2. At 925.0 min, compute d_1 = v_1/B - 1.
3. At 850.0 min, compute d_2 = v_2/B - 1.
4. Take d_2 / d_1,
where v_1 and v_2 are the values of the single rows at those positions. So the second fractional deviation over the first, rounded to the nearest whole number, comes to -4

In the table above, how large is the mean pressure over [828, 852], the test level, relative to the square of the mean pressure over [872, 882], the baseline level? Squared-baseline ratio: 0.0024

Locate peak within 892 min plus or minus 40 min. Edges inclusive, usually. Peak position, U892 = 895.0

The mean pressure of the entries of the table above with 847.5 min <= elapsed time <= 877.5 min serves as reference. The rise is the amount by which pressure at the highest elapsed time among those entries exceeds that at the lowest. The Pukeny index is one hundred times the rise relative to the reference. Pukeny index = 10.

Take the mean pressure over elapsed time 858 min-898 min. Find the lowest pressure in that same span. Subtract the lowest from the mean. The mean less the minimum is 39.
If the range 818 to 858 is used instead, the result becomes 50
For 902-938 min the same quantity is 15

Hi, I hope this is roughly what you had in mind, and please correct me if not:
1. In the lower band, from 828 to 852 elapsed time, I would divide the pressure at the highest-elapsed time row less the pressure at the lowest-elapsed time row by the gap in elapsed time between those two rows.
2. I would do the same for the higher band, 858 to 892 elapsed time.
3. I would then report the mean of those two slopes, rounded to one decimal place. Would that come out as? 2.5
